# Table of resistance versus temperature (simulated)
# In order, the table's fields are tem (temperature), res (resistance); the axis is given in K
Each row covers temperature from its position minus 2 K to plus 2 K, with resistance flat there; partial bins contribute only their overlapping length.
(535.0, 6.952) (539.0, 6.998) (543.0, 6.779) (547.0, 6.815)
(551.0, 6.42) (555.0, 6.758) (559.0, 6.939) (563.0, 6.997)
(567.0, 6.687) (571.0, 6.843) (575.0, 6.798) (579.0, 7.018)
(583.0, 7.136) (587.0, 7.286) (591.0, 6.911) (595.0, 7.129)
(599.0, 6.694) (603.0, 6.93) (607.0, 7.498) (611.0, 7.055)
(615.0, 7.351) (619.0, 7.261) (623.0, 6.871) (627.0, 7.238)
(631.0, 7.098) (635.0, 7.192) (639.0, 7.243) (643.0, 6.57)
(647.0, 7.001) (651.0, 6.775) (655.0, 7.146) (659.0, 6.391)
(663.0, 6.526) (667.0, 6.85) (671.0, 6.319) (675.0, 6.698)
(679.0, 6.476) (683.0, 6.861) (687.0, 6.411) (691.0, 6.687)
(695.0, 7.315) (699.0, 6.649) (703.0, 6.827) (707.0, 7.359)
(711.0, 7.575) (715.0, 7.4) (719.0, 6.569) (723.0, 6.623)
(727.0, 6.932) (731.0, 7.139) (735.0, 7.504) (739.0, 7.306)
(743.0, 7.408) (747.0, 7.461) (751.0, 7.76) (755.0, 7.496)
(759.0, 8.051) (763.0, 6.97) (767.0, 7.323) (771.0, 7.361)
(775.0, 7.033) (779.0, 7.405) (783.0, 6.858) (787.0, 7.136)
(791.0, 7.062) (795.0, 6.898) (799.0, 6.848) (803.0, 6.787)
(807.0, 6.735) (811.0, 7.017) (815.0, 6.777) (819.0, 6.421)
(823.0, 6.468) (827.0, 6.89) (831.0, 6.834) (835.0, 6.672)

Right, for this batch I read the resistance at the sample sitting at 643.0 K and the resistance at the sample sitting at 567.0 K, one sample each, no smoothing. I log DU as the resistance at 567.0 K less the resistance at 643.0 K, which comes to 0.12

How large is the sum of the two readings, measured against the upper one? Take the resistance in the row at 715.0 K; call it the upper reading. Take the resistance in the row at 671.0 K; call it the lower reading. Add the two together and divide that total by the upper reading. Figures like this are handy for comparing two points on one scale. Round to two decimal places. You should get 1.85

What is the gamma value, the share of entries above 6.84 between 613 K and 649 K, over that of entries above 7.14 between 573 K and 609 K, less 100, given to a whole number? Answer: -96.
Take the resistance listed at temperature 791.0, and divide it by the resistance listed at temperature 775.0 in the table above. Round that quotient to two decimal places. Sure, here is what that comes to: 1.00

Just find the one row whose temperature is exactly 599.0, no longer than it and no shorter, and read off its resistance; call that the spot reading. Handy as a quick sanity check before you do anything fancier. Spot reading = 6.694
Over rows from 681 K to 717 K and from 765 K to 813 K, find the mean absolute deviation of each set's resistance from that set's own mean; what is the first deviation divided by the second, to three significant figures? 1.96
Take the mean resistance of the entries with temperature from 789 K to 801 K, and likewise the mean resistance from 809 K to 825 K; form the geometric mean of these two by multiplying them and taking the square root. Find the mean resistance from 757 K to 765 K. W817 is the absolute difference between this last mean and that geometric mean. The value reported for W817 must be 0.7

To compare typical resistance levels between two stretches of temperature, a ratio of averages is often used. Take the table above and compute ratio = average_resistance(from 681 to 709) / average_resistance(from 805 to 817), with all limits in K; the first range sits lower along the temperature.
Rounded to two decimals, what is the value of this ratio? 1.00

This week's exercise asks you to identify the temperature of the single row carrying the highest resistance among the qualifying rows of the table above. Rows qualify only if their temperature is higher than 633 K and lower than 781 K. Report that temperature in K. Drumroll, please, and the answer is 759.0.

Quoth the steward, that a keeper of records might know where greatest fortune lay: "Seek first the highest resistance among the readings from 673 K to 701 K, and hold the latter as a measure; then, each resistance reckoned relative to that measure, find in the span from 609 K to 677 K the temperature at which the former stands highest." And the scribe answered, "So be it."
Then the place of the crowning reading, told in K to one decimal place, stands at 615.0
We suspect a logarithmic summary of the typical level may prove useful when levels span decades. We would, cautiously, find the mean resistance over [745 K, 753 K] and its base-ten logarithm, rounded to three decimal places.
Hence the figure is 0.881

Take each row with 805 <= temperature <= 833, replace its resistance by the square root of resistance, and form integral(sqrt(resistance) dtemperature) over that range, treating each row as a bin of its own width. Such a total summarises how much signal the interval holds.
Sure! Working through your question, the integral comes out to 72.7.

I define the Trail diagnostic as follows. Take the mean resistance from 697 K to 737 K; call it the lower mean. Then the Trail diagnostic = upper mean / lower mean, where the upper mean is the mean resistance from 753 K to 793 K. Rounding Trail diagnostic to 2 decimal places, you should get 1.03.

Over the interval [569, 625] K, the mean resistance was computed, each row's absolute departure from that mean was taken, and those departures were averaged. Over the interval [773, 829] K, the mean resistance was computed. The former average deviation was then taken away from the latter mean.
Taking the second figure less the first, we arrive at 6.69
